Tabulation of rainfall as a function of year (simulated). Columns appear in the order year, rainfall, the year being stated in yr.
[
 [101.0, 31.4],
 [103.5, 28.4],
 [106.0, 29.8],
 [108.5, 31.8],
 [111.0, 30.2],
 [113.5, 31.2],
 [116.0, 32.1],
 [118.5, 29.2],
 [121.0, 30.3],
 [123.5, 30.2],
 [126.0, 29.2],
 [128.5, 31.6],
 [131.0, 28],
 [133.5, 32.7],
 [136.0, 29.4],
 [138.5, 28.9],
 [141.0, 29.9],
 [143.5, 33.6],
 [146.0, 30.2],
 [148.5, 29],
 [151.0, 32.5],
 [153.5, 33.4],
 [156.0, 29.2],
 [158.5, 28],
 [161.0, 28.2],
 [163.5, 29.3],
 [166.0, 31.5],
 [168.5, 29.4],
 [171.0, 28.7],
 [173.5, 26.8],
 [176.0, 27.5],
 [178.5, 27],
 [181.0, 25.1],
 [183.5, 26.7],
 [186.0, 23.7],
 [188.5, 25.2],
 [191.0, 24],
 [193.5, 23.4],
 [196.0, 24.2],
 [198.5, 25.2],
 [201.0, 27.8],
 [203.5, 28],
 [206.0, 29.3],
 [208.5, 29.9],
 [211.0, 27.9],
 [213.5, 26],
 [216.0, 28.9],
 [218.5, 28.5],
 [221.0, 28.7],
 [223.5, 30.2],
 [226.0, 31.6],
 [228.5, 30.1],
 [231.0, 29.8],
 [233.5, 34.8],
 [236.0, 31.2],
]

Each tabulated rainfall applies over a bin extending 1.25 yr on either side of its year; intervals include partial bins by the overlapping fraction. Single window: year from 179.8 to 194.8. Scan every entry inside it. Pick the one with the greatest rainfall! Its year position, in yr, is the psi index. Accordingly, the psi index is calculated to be 183.5 yr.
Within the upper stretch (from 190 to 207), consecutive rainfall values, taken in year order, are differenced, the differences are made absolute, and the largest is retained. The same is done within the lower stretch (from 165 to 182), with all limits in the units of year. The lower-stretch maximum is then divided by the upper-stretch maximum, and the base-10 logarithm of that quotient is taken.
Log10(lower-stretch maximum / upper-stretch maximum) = -0.09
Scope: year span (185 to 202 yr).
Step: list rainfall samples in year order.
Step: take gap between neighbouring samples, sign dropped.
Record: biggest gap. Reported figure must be 2.6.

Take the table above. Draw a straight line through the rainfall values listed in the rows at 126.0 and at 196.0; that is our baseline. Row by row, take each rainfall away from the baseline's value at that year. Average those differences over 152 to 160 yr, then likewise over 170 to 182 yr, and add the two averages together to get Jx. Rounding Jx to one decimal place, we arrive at -4.5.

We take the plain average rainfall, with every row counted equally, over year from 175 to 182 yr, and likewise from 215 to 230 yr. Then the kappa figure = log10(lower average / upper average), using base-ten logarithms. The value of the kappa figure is -0.05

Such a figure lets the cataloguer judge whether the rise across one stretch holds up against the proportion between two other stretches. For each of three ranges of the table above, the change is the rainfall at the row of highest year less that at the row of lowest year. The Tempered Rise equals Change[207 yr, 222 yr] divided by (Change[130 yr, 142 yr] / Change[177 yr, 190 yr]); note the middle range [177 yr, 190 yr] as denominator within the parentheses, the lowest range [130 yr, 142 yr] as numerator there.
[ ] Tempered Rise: 1.1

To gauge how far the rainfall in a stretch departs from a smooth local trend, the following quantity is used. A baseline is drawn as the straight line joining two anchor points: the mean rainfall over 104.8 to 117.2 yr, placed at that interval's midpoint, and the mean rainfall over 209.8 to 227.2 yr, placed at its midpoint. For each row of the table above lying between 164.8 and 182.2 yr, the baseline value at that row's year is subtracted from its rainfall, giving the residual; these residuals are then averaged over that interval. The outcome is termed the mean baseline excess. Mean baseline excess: -1.7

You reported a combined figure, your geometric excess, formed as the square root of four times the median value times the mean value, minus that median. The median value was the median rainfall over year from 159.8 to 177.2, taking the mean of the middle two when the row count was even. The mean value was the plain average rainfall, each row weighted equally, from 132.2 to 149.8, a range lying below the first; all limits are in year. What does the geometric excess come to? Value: 30.5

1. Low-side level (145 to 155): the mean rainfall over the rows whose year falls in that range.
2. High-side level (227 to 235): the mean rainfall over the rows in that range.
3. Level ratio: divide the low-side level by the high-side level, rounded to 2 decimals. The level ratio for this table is 0.99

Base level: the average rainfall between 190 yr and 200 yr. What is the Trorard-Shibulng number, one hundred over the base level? 4.1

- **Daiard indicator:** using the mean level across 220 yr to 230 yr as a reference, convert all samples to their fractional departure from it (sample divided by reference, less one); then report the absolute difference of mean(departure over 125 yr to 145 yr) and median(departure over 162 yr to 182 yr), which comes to 0.08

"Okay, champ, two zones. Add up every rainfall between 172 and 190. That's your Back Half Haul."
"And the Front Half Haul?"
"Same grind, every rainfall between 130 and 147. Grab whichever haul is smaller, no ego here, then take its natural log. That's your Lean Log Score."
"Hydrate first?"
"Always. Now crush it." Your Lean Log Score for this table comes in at 5.20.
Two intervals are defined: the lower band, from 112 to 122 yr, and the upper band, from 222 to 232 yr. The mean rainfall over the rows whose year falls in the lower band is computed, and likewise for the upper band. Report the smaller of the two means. 30.4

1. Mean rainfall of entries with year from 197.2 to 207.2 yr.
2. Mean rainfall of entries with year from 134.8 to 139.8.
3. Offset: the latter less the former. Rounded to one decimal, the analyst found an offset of 1.6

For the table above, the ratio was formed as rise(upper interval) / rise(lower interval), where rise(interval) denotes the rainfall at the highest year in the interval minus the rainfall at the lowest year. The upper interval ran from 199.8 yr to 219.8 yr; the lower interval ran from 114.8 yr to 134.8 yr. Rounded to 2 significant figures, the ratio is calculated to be 1.2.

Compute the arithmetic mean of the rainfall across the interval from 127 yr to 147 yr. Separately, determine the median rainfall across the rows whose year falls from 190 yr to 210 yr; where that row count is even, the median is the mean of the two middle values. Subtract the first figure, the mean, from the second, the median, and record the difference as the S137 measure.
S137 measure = -4.0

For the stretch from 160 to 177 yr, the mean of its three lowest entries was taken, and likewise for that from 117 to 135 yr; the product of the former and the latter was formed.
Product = 792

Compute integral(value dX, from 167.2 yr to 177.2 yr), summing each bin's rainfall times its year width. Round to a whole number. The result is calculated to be 281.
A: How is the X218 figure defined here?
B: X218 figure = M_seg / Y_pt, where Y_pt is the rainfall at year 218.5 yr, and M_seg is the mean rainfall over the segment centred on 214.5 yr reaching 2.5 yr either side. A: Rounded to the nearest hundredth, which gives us 0.96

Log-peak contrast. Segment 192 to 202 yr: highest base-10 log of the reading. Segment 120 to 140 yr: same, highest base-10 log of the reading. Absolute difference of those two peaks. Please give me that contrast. 0.071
